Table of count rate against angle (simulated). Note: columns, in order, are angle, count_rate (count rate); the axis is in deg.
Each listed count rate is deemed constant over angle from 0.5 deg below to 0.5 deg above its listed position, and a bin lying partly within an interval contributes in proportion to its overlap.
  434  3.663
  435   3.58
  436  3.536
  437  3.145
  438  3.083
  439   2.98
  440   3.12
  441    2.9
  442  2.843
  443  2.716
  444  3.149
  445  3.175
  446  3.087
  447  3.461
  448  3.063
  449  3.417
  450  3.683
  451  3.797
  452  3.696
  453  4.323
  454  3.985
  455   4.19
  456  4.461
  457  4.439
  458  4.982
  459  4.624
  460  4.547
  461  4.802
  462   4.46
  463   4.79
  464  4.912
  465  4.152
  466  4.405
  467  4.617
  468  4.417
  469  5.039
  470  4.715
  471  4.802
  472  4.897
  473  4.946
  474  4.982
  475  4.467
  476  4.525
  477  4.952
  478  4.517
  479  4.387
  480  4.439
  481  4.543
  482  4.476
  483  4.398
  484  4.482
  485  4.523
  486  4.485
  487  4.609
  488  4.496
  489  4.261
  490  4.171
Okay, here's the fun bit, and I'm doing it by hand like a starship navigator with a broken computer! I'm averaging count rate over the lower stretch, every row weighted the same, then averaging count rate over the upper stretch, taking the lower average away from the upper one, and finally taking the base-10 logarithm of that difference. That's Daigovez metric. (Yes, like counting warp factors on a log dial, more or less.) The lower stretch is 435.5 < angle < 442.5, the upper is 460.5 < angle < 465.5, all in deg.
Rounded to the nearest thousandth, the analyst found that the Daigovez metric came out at 0.187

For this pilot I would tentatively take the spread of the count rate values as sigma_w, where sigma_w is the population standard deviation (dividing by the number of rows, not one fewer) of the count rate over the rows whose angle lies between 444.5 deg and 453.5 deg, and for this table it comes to 0.38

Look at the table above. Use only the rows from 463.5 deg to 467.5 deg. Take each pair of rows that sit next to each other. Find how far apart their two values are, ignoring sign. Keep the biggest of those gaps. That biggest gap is 0.76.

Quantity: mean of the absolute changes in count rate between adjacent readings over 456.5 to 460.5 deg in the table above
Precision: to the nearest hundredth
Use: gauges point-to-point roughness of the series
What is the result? 0.33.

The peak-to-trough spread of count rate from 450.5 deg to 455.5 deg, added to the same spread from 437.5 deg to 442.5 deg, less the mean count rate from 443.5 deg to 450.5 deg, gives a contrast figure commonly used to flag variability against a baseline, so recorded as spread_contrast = -2.39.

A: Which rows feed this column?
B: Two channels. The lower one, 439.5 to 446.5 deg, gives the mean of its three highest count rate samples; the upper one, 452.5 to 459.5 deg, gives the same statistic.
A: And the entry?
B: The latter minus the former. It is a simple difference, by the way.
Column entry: 1.5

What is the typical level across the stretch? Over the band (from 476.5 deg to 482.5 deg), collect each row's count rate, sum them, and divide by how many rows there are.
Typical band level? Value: 4.55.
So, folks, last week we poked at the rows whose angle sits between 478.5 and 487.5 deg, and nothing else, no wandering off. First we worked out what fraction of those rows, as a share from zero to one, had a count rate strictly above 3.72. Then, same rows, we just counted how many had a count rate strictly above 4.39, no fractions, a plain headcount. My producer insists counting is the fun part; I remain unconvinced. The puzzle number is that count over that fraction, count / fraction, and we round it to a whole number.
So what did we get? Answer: 8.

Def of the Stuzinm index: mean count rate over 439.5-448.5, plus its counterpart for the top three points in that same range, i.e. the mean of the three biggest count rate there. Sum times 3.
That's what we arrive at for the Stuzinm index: 19.0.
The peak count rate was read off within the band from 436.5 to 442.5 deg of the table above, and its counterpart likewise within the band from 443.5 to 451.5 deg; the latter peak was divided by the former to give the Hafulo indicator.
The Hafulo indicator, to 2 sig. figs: 1.2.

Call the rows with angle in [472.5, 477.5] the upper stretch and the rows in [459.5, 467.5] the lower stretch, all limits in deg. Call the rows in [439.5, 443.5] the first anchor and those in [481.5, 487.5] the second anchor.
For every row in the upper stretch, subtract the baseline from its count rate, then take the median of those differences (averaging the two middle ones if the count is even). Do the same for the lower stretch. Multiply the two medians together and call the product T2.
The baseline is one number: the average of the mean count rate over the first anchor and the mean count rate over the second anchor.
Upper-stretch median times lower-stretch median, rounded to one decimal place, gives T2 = 1.1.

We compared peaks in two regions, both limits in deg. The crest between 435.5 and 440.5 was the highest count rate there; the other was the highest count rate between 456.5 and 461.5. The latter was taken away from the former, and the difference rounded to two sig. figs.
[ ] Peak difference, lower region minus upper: -1.4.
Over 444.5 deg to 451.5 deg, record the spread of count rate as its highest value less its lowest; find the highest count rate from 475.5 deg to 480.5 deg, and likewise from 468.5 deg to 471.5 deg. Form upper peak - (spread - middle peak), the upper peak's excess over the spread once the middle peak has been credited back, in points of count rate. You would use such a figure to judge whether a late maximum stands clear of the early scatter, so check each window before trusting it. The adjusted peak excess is 9.26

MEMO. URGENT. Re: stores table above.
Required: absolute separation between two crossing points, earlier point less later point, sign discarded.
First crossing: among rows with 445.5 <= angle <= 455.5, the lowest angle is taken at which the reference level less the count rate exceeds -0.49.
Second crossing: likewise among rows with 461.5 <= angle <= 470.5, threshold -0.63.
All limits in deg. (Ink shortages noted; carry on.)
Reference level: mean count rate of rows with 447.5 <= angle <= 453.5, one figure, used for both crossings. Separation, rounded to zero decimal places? 19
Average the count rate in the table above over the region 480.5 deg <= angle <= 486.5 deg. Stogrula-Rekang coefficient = 4.48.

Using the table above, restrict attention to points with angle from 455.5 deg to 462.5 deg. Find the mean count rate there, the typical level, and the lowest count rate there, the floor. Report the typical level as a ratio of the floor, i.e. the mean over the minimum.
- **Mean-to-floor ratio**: 1.04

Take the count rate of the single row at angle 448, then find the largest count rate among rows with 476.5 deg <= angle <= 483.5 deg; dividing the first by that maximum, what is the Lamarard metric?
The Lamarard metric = 0.62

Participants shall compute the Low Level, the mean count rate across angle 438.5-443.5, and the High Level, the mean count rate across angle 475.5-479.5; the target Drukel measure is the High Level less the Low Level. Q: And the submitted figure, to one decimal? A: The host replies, 1.7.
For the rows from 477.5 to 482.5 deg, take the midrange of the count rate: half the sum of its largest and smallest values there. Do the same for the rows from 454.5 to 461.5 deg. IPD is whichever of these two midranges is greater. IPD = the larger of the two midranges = 4.59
